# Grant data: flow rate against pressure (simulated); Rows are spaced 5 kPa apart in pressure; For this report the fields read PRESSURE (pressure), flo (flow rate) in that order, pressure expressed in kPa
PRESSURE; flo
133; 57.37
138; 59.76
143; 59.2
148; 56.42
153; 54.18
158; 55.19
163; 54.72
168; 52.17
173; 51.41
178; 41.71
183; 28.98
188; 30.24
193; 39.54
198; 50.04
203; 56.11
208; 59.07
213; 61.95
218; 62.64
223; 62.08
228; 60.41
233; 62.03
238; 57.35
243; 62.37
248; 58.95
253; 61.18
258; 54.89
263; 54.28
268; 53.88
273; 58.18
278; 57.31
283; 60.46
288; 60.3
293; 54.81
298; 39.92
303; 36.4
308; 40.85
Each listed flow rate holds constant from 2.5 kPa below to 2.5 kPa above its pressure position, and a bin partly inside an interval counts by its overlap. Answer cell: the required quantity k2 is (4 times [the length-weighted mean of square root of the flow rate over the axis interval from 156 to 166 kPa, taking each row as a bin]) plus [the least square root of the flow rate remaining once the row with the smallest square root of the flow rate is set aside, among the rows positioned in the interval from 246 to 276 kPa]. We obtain 36.98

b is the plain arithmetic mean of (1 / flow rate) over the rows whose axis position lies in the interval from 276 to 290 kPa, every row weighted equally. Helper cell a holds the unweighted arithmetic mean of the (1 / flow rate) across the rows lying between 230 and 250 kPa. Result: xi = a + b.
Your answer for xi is 0.033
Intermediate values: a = 0.0166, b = 0.017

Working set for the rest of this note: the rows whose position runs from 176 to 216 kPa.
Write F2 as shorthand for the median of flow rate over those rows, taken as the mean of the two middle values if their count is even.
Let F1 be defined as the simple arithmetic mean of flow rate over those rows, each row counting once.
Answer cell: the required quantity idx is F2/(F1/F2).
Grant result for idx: 45.8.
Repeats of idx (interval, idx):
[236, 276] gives 57.9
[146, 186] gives 57.3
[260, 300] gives 57.3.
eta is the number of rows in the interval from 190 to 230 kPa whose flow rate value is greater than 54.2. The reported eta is 6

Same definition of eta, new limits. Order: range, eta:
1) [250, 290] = 7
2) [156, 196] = 2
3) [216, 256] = 8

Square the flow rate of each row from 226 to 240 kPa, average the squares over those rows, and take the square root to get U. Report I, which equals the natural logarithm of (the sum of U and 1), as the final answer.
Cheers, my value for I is 4.11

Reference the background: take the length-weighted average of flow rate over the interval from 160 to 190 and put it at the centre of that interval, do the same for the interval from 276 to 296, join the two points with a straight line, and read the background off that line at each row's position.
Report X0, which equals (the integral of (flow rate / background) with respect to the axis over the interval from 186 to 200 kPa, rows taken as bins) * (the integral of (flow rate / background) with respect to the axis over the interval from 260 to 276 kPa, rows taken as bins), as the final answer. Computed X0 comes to 194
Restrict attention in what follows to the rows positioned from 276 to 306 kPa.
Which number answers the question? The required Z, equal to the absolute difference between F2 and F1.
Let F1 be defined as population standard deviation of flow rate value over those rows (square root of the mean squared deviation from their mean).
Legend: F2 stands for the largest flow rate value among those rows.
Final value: 51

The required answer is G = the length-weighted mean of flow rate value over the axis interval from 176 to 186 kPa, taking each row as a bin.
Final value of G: 35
